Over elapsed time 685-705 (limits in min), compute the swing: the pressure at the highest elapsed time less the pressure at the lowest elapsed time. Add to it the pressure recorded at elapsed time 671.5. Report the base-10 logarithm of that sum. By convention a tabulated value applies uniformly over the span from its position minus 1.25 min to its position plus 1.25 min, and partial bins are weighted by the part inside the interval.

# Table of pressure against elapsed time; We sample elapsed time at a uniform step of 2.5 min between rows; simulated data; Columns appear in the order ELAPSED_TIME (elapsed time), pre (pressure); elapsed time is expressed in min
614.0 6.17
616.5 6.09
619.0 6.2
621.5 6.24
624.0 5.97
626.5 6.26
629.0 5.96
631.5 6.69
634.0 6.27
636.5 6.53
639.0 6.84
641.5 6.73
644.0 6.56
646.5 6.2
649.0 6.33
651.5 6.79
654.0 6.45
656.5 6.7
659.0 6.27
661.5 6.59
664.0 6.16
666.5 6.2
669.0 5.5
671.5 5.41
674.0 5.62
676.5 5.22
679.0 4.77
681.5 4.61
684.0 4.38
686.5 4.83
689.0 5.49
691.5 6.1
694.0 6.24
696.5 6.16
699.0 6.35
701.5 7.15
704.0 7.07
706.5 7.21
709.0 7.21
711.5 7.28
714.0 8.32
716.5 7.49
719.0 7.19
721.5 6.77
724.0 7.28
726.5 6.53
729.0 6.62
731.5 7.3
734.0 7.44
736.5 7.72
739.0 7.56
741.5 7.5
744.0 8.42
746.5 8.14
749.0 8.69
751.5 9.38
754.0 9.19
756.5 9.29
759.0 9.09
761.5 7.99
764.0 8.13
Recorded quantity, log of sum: 0.88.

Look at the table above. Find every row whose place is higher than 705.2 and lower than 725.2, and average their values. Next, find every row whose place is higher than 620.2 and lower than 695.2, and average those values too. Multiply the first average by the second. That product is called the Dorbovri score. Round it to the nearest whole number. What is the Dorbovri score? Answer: 44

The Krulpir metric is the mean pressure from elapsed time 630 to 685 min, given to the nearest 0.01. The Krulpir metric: 6.04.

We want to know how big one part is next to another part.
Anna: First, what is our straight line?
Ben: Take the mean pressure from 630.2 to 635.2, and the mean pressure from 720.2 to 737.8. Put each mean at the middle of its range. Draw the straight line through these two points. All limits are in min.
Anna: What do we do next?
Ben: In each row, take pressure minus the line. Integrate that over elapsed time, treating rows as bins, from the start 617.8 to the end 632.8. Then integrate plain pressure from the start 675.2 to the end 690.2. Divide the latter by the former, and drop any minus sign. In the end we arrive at 23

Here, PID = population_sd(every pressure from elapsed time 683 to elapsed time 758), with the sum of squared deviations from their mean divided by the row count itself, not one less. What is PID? 1.17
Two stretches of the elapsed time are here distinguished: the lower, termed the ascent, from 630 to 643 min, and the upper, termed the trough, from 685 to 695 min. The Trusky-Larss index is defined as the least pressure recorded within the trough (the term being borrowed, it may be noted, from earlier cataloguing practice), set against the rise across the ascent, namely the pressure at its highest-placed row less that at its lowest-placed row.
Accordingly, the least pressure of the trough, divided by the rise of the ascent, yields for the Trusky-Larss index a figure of 121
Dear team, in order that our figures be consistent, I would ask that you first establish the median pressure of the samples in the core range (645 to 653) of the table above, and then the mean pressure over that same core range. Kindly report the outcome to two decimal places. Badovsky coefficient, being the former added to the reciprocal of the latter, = 6.49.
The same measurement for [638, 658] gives 6.78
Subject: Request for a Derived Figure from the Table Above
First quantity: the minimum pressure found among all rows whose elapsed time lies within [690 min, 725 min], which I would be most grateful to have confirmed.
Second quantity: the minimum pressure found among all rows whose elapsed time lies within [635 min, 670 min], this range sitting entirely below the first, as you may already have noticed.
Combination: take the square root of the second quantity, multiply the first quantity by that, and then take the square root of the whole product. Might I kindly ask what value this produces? 3.78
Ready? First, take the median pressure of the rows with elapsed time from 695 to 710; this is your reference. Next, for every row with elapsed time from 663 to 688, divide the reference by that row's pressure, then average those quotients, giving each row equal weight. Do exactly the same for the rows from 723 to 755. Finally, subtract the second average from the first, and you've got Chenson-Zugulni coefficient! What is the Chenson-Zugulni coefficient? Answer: 0.45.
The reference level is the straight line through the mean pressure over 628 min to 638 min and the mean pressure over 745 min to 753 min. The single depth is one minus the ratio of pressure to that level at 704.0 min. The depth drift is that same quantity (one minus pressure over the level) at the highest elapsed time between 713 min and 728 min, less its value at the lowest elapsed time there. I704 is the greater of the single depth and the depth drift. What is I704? 0.25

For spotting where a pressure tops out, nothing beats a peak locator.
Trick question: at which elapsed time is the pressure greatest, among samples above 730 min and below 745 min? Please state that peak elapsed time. 744.0 min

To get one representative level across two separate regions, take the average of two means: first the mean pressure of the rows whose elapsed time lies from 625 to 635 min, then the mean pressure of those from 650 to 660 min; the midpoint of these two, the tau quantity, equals 6.42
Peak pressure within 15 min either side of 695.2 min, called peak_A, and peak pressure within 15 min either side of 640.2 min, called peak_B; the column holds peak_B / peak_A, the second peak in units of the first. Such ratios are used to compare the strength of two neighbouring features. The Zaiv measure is 0.949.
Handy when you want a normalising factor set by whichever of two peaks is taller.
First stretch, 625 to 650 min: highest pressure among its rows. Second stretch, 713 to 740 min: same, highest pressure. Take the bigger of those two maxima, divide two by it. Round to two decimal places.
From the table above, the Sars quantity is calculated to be 0.24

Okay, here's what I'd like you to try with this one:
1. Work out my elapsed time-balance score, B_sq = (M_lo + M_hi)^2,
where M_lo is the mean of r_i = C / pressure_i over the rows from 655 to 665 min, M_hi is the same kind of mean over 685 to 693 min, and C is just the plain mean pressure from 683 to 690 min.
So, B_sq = 2.8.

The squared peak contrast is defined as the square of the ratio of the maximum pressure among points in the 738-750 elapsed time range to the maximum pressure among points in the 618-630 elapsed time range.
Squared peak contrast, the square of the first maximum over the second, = 1.93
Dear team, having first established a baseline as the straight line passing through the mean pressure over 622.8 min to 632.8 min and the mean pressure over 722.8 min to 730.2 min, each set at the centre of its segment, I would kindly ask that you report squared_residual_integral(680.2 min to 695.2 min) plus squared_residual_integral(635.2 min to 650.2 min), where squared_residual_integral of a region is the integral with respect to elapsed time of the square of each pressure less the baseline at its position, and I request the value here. 34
